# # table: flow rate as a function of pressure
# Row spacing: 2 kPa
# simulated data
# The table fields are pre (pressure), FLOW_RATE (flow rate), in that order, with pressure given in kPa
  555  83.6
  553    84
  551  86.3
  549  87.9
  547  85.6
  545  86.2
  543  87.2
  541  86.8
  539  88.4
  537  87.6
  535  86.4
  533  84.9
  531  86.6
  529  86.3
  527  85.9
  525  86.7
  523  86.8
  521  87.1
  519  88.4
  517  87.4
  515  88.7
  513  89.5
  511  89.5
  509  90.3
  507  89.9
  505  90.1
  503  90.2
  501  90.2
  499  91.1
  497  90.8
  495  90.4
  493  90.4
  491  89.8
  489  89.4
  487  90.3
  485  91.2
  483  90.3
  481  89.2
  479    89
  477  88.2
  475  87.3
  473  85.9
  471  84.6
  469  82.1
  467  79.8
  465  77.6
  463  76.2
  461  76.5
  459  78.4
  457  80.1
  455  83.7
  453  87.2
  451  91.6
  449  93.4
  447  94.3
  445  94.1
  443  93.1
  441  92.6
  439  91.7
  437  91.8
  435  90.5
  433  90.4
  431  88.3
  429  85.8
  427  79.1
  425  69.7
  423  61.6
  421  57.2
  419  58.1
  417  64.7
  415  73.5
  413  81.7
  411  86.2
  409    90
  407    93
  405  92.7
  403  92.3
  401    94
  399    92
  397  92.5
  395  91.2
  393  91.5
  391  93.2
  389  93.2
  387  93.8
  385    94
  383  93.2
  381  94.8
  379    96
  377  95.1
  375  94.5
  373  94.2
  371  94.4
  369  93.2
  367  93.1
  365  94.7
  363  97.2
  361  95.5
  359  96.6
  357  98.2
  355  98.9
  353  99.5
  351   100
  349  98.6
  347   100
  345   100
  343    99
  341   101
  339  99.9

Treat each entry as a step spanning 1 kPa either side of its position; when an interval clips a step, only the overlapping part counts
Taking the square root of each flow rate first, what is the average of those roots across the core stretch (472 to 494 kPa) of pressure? 9.44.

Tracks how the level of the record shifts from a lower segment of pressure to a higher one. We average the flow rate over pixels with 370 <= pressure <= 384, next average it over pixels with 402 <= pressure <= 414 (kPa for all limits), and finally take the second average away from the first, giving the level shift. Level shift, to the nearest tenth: 5.3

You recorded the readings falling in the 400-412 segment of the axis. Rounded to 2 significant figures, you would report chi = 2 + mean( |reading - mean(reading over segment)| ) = 4.2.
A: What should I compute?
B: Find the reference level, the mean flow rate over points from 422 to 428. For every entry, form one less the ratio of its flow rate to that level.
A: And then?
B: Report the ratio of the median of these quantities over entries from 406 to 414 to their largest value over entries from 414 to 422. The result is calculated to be -1.4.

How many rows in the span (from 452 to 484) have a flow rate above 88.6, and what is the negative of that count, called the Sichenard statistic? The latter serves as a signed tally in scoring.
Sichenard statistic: -3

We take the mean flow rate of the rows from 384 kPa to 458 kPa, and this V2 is 86.0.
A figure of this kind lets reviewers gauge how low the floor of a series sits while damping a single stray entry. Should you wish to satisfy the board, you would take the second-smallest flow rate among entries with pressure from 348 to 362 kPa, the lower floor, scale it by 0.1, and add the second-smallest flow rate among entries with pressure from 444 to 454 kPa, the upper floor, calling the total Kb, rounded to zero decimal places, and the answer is 101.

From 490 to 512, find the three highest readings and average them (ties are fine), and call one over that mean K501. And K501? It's 0.0110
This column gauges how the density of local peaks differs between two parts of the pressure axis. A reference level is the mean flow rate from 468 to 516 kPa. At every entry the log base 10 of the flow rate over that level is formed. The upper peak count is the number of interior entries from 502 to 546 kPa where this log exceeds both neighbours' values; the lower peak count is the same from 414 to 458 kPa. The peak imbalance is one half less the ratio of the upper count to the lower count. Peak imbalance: -2.0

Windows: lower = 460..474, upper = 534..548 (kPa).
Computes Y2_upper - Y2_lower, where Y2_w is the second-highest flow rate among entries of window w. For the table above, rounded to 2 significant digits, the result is 3.0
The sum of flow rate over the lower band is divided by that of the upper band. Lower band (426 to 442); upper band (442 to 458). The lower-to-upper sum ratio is 0.99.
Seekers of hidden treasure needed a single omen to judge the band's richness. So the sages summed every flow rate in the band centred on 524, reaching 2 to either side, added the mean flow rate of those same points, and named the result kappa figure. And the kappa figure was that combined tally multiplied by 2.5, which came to 651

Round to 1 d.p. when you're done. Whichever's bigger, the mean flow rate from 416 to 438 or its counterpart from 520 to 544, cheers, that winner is 86.7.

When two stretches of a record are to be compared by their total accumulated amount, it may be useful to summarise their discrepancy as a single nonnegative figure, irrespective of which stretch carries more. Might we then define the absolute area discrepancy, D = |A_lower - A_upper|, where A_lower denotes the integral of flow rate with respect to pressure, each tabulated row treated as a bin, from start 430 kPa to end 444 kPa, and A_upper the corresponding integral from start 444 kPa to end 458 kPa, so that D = 28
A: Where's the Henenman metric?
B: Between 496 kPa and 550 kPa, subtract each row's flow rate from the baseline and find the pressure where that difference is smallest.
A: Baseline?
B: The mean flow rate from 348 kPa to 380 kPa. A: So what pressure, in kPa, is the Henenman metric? 499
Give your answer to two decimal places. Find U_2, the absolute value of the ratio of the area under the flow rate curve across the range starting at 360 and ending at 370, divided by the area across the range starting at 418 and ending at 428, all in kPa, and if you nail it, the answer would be 1.45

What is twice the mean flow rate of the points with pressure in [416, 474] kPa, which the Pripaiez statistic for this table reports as 164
